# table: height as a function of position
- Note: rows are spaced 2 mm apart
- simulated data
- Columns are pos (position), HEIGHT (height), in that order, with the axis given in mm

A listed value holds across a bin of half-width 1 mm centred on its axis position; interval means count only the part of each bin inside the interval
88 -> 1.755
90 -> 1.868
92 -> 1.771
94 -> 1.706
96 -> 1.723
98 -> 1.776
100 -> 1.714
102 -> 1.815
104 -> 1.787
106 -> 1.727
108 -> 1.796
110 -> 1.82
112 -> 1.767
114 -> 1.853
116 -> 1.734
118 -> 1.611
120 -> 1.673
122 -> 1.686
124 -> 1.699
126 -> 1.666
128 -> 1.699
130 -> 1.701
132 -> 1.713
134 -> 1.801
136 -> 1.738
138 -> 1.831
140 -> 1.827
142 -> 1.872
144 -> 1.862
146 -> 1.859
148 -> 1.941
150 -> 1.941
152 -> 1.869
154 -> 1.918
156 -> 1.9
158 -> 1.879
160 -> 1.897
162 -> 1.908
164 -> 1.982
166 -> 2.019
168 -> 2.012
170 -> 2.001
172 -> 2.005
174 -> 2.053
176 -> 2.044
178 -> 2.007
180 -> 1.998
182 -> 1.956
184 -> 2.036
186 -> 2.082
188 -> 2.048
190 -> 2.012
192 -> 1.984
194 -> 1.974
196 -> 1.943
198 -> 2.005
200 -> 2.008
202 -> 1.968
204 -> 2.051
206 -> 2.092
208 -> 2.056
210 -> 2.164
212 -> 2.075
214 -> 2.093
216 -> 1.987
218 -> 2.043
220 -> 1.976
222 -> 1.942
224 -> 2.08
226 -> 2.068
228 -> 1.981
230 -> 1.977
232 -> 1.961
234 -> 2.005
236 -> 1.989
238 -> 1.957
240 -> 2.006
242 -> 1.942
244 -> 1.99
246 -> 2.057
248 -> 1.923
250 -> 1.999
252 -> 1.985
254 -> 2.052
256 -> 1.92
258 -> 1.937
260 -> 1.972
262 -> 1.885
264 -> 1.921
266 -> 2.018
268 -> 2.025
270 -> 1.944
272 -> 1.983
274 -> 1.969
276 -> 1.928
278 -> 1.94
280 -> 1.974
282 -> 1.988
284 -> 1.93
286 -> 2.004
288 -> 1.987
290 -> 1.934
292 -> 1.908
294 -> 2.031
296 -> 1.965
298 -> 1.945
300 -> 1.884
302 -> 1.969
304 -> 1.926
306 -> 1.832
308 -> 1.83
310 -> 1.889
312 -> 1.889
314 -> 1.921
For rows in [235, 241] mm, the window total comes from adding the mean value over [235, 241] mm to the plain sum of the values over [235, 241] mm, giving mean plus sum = 7.9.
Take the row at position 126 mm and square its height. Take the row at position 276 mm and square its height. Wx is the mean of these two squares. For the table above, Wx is 3.25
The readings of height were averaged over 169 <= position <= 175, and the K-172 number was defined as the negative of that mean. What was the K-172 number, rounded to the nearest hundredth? -2.02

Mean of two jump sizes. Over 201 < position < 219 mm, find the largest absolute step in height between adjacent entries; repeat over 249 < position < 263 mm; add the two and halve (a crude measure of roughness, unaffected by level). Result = 0.120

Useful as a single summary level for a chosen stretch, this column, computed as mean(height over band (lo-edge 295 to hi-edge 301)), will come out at 1.93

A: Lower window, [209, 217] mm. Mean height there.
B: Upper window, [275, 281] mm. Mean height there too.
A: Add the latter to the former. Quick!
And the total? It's 4.03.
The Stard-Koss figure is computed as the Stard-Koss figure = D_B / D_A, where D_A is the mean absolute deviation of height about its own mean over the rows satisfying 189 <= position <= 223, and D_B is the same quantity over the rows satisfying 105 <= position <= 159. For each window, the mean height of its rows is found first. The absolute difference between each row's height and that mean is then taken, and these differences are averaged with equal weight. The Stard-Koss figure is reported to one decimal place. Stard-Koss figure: 1.6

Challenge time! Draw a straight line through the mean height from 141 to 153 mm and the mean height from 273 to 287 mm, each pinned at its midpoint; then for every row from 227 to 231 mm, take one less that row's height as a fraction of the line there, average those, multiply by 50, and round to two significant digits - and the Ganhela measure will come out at -1.1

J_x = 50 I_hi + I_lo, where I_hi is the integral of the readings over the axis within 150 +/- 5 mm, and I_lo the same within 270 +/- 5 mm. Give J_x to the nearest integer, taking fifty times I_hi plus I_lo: 973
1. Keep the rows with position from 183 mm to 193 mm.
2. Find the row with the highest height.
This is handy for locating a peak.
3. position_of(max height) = 186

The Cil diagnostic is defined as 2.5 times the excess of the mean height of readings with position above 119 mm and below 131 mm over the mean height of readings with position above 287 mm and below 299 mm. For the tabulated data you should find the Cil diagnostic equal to -0.69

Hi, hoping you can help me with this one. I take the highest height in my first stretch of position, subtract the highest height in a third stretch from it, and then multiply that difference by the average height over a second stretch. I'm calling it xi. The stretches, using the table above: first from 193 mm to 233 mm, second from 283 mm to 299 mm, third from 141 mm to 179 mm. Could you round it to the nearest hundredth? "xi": 0.22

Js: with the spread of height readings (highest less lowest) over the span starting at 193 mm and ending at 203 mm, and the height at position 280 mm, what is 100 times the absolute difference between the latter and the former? 191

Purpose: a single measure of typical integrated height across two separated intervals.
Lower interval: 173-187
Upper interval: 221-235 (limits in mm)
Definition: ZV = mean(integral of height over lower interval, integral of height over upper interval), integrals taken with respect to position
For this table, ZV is 28.2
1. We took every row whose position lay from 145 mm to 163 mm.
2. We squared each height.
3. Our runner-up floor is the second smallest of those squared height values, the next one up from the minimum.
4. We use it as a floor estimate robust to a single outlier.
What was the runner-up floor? 3.5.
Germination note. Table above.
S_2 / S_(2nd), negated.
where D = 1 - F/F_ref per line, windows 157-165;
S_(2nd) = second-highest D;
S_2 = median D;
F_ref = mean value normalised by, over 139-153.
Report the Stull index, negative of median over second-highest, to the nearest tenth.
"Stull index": -1.4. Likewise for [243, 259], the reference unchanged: -2.6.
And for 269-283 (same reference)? -1.5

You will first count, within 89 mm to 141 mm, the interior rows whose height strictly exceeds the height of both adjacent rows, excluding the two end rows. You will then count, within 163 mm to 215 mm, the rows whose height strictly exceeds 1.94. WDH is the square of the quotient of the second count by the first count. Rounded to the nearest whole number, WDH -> 14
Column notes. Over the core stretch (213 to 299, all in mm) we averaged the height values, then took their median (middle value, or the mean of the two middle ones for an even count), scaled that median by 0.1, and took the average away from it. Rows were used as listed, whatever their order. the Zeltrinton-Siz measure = -1.78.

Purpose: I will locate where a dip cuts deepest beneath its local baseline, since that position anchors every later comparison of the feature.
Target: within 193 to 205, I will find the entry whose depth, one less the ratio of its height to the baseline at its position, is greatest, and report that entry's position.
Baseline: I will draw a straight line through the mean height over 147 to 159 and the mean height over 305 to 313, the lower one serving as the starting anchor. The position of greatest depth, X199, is 196 mm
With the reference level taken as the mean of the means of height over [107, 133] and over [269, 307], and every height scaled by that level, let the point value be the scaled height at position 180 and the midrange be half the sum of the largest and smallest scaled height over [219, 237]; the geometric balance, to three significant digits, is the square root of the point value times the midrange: 1.09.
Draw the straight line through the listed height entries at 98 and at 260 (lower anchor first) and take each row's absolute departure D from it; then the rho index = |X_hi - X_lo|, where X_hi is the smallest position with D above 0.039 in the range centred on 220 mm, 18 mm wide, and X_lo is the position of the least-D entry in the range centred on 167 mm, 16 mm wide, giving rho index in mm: 52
